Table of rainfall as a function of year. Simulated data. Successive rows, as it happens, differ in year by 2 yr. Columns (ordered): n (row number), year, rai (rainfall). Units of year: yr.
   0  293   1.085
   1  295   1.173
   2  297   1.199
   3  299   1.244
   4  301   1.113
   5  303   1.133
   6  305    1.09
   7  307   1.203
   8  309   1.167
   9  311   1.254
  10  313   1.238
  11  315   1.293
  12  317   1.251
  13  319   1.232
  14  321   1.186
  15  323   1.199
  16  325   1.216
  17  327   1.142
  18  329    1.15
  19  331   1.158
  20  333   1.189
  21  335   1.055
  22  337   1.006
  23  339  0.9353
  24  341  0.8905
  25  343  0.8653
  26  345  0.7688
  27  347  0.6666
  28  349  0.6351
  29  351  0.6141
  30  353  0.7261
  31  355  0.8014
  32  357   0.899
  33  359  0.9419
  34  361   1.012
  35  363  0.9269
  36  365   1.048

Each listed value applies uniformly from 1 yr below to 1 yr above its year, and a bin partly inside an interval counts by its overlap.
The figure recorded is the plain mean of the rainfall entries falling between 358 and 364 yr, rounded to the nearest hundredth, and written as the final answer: 0.96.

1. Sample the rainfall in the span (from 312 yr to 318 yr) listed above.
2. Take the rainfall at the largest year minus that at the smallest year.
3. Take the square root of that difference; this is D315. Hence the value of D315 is 0.11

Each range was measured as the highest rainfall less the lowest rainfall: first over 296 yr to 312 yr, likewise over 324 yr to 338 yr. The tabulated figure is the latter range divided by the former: 1.3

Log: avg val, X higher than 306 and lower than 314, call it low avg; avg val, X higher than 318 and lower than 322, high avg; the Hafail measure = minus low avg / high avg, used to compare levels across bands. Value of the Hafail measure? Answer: -1.0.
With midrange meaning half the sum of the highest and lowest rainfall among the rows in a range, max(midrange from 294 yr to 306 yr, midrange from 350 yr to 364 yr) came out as 1.17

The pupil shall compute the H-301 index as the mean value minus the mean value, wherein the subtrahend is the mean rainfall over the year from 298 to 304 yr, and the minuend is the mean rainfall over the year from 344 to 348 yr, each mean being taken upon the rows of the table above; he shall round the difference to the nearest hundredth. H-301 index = -0.45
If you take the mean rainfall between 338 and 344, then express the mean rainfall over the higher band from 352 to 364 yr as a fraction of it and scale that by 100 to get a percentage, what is 99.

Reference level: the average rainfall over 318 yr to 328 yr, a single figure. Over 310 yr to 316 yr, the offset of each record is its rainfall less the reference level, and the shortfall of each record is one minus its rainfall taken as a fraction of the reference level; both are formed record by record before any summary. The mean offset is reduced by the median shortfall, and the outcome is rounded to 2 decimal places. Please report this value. 0.12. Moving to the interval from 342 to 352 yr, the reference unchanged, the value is -0.93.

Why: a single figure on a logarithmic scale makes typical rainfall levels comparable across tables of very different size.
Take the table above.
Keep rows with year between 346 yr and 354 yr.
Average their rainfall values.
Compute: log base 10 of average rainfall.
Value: -0.18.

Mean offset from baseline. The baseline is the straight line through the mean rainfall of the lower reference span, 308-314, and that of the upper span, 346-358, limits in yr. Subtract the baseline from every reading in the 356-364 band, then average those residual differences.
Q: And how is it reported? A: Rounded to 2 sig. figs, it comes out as 0.32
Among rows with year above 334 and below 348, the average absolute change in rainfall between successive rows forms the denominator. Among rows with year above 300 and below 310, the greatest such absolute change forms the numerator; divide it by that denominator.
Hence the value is 1.7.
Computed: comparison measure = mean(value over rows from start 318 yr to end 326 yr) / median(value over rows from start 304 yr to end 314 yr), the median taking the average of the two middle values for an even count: 1.0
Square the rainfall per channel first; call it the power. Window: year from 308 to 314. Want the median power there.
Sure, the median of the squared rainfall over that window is 1.5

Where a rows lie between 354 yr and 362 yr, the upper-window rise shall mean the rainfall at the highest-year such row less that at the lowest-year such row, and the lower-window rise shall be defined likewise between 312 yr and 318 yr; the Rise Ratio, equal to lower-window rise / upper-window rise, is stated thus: 0.1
